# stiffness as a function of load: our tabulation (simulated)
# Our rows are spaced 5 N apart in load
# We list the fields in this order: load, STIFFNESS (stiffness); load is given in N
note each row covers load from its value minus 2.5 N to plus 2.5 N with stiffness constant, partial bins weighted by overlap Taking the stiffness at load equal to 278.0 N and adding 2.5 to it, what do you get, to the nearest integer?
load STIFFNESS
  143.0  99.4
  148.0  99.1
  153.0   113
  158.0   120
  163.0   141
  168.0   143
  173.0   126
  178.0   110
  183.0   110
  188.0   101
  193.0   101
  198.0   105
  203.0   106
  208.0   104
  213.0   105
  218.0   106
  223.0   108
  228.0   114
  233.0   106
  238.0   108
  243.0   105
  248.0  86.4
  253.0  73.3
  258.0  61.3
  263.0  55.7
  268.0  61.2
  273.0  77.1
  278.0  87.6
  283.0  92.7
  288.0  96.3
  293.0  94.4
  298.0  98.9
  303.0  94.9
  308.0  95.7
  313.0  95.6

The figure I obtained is 90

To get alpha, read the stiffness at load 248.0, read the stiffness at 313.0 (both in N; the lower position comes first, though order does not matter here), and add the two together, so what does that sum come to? 182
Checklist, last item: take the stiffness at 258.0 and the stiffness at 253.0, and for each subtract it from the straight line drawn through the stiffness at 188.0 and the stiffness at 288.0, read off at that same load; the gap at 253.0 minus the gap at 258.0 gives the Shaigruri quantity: -12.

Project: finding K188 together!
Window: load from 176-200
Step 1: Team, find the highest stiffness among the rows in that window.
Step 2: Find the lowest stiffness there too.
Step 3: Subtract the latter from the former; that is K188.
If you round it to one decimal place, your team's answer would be 9.0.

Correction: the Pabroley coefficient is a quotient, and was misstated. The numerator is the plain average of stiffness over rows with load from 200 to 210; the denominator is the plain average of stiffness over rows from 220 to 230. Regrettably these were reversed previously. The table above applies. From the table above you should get 0.95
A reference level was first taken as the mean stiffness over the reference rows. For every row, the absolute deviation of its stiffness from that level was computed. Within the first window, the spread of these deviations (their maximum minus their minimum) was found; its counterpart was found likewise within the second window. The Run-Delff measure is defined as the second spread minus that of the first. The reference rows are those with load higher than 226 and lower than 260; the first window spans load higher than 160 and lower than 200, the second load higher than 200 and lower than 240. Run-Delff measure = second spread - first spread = -32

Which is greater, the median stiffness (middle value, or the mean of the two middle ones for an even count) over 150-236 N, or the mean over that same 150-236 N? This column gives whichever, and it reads 113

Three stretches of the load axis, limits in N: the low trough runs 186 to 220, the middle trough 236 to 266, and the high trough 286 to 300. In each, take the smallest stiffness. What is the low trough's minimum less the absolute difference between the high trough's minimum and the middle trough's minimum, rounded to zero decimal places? 62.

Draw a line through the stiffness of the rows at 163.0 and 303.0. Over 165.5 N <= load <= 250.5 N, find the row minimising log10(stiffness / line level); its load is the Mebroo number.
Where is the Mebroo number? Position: 188.0 N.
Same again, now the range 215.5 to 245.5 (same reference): 218.0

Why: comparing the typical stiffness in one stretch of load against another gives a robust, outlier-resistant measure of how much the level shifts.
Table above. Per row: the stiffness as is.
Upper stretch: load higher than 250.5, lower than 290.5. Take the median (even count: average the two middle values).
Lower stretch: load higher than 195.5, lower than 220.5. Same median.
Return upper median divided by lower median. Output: 0.72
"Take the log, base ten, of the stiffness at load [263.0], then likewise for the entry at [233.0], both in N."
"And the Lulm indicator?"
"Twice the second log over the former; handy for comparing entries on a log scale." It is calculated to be 2.32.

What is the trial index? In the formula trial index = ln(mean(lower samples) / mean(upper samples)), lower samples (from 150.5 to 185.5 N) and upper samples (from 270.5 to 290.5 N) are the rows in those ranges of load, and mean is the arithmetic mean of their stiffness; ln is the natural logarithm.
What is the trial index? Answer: 0.33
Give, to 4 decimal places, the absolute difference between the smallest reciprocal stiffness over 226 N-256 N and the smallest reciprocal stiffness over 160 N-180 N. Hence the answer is 0.0018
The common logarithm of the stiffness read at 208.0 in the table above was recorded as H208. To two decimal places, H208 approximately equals 2.02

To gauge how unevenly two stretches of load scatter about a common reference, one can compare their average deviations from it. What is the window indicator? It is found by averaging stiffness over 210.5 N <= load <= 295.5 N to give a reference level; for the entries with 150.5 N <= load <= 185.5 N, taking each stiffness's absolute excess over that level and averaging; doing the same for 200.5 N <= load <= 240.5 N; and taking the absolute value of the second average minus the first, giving 16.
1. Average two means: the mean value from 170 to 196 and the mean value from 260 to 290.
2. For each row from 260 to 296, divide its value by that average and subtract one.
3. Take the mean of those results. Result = -0.14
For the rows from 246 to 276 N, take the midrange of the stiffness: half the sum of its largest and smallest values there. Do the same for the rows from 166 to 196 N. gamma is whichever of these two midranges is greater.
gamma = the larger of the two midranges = 122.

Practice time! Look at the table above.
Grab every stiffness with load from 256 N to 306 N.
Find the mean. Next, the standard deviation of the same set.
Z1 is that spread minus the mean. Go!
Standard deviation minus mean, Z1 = -66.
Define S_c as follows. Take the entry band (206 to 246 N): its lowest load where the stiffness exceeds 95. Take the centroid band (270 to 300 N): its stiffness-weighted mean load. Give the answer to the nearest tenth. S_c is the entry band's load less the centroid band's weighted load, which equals -78.1 N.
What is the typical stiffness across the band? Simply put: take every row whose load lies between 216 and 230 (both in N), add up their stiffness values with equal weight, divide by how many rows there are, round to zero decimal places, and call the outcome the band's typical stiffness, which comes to 109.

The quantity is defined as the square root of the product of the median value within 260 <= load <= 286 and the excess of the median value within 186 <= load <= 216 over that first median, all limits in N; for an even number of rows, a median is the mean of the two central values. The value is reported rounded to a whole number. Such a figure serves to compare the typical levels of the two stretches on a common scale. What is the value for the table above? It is 46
